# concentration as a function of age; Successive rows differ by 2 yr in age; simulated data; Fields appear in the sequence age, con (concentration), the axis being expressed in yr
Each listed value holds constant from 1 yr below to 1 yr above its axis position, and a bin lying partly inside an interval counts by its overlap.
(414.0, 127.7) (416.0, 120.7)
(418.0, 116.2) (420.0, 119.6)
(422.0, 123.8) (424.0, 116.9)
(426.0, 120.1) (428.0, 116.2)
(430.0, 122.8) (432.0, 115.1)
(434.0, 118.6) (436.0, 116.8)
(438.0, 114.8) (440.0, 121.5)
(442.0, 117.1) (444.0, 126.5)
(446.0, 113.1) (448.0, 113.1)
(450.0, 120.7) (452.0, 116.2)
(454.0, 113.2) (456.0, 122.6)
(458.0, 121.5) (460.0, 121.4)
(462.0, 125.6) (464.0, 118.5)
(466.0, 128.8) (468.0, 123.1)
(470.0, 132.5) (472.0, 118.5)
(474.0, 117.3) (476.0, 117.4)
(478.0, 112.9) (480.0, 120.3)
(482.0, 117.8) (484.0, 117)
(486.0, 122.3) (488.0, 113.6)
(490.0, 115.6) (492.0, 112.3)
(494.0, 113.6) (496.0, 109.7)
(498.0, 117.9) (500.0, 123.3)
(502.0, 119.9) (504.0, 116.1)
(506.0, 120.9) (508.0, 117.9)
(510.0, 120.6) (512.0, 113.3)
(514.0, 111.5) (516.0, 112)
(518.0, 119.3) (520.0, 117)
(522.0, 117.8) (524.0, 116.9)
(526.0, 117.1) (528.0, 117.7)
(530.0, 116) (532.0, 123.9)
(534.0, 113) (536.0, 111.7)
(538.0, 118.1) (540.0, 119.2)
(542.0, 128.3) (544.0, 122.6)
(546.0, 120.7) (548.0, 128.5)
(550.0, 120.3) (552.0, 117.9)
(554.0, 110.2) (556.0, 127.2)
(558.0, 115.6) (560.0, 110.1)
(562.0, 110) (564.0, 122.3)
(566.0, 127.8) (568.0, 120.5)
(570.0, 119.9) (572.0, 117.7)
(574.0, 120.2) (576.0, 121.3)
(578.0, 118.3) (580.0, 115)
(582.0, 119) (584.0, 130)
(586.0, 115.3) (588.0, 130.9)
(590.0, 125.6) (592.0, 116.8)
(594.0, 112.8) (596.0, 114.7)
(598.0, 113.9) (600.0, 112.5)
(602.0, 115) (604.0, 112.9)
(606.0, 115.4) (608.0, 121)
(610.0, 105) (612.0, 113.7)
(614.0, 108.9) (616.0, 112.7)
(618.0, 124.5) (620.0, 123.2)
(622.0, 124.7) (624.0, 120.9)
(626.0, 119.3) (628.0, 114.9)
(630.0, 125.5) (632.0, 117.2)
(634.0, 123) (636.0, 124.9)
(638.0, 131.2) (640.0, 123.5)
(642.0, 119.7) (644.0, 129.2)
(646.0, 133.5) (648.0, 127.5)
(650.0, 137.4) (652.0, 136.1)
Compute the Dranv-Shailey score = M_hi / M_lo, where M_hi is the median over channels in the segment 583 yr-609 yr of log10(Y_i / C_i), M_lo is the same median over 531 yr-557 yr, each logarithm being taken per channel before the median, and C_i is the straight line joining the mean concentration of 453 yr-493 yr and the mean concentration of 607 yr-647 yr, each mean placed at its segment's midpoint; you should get -65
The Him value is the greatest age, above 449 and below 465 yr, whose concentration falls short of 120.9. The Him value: 464.0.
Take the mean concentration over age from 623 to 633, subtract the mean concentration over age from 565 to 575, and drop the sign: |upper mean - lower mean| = 2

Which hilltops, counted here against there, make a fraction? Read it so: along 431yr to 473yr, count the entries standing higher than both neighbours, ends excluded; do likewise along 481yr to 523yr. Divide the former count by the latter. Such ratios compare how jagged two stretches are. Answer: 1.14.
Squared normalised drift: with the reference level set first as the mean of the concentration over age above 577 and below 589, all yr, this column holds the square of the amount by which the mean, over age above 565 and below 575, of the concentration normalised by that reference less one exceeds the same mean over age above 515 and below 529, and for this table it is 0.0013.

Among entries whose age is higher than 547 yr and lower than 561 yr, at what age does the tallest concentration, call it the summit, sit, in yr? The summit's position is 548.0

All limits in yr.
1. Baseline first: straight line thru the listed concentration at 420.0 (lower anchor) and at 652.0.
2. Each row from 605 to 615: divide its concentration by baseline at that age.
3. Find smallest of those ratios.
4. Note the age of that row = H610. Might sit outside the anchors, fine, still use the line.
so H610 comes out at 610.0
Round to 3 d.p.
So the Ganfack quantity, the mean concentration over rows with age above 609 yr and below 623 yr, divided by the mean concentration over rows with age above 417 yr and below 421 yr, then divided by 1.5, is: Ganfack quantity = 0.656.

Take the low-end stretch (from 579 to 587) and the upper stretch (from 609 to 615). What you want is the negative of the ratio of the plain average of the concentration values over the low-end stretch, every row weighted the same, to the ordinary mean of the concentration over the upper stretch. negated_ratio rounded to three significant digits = -1.10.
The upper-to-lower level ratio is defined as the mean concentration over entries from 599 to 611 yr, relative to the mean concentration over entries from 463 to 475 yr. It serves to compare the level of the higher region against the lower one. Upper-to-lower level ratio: 0.92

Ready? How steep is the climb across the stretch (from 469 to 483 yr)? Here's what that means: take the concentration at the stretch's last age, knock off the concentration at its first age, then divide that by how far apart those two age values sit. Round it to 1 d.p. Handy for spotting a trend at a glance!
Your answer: -1.2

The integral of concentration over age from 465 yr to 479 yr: 1701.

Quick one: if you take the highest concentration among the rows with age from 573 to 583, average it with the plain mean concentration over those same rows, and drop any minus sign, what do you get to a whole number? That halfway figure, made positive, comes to 120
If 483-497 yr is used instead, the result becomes 119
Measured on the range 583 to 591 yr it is 128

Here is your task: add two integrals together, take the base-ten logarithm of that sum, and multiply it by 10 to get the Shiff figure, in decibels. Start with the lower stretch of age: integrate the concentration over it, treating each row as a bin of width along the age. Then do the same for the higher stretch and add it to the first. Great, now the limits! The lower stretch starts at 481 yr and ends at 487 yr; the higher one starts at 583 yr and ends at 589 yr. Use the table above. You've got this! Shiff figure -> 31.7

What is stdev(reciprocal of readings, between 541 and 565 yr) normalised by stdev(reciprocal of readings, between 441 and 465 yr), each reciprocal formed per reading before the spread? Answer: 1.48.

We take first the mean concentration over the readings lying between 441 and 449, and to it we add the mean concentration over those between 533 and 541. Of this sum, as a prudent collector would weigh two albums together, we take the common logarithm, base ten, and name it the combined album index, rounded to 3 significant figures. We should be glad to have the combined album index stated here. 2.37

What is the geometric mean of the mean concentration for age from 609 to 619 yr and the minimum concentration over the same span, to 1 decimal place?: 108.9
